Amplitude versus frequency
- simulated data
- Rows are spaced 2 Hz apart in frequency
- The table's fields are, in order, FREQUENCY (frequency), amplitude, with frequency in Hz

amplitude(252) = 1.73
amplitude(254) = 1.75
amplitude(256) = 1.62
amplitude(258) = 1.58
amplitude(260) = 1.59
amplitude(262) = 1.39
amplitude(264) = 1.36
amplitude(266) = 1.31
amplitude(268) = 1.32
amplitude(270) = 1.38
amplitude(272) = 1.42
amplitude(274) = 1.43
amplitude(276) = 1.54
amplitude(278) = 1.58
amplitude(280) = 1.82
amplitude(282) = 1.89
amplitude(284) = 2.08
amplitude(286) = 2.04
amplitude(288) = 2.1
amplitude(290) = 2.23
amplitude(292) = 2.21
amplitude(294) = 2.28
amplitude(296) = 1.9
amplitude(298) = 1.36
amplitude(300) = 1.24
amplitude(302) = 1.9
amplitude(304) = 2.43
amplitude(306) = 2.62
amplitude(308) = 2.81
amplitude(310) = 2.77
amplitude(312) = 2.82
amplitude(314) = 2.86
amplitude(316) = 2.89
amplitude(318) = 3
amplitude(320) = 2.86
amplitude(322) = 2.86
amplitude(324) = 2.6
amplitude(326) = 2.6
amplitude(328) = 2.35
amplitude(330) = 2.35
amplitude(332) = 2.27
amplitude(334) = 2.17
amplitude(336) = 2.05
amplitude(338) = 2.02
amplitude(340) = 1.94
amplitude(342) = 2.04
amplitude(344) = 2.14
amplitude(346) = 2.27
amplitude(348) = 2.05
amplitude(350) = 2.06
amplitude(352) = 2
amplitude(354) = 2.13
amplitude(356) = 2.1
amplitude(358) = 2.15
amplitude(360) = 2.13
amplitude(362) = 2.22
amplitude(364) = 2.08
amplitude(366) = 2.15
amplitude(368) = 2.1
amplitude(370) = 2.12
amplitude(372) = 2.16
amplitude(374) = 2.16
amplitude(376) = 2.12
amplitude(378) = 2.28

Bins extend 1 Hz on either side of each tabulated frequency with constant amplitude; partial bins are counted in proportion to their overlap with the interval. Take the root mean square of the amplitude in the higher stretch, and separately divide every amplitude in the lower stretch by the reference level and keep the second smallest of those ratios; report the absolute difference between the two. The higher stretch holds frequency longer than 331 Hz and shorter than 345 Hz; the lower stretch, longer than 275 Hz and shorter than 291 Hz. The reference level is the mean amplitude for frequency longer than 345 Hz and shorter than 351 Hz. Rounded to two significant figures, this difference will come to 1.3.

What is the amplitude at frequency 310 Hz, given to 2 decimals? 2.77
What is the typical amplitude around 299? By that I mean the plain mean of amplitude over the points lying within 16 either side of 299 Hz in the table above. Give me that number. 2.23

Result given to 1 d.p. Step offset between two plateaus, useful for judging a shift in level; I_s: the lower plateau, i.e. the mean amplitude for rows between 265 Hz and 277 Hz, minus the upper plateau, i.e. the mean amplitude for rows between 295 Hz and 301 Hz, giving -0.1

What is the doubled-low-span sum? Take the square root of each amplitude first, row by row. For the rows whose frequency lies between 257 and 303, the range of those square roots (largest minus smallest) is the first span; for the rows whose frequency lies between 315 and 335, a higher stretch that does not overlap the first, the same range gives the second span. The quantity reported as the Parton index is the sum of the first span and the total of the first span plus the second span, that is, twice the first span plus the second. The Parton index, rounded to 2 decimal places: 1.05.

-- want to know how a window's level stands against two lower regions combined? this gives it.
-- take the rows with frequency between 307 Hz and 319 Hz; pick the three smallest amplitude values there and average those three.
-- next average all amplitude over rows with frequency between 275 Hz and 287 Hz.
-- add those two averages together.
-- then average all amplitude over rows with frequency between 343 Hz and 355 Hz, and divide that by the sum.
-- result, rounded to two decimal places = 0.46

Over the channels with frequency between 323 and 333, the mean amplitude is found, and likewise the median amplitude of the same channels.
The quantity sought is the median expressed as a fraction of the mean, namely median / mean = 0.965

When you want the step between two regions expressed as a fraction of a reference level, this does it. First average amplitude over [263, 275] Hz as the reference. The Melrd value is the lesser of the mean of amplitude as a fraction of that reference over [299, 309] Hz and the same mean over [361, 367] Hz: 1.57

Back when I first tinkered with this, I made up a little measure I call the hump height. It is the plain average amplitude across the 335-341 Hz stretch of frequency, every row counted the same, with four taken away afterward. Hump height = -2.00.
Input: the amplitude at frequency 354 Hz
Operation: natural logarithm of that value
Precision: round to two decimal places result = 0.76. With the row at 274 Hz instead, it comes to 0.36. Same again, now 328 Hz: 0.85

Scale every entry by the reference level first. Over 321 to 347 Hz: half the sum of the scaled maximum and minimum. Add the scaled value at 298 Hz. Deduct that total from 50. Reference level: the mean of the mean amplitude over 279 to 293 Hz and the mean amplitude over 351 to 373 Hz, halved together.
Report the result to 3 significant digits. 48.2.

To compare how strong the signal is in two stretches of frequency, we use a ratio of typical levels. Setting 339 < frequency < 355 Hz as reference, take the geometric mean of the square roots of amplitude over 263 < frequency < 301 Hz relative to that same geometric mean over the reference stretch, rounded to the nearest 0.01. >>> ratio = 0.90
